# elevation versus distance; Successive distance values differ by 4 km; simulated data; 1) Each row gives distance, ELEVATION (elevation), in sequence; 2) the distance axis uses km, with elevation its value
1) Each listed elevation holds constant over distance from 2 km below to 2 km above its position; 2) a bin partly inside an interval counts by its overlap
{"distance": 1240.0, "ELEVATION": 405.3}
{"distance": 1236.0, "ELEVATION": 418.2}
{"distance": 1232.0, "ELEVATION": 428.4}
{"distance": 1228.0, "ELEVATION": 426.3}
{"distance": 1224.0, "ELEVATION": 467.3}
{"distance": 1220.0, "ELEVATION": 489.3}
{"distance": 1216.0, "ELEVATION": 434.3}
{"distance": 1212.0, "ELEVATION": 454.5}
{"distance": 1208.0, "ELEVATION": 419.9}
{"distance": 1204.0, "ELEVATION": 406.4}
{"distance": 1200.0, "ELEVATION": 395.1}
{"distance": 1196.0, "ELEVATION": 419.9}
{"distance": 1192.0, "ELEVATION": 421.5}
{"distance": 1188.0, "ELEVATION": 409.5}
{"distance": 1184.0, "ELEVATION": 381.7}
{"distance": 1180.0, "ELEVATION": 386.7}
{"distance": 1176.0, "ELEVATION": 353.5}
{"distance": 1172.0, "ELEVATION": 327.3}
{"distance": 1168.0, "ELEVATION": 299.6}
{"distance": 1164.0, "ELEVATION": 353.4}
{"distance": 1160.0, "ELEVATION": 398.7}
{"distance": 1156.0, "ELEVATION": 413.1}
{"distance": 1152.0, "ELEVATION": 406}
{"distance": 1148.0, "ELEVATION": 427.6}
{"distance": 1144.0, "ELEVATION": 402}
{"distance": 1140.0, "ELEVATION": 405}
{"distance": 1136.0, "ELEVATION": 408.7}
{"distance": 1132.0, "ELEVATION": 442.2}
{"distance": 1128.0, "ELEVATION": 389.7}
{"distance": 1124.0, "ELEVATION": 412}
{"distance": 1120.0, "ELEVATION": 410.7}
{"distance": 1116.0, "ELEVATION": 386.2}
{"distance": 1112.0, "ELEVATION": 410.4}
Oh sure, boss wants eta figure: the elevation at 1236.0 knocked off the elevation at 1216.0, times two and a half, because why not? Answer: 40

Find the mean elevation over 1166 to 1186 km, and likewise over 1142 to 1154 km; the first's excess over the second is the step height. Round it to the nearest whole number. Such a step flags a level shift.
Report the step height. -62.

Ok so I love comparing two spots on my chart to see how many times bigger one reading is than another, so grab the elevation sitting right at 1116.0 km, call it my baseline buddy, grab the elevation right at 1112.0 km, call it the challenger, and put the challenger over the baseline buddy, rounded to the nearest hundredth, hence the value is 1.06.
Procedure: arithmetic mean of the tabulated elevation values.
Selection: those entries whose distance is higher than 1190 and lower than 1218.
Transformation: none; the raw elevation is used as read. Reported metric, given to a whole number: 422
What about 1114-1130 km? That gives 400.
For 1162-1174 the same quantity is 327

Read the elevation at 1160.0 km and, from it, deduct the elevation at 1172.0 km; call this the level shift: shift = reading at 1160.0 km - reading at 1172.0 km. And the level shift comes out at 71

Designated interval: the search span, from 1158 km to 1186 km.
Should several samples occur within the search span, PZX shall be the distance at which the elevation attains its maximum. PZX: 1160.0 km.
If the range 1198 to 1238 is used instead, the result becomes 1220.0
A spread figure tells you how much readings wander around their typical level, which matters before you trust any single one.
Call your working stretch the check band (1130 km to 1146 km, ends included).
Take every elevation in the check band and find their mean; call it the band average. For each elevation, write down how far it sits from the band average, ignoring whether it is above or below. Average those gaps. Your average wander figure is 14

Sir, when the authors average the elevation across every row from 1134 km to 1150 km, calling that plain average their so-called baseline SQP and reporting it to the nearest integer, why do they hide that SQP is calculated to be 411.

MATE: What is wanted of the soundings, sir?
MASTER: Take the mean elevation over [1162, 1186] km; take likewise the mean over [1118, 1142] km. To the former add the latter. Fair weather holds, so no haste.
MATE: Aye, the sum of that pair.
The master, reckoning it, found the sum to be 762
